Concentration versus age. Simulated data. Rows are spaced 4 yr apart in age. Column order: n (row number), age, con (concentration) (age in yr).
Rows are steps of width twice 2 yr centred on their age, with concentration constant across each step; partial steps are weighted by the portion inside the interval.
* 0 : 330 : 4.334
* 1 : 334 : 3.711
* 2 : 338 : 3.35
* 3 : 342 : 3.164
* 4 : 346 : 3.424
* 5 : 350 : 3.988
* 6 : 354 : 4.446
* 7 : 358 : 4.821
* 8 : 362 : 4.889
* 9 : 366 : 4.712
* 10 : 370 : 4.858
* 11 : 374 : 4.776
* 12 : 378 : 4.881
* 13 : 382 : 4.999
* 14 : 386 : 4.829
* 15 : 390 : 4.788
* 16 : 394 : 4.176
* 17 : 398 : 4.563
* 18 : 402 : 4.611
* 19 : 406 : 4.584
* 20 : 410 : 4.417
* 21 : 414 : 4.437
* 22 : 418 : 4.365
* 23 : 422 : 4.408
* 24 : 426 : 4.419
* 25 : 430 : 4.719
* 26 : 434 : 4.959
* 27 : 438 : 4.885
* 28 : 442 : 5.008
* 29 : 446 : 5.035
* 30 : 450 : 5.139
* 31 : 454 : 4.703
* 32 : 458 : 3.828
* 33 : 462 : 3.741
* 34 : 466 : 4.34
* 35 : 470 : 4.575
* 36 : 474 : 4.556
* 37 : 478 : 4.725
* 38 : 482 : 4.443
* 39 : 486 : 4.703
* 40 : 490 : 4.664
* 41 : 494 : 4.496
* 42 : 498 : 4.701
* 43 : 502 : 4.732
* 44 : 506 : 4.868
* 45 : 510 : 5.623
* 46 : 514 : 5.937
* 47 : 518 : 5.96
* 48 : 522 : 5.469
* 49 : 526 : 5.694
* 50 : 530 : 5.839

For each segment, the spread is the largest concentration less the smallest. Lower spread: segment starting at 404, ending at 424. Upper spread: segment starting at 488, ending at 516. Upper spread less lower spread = 1.2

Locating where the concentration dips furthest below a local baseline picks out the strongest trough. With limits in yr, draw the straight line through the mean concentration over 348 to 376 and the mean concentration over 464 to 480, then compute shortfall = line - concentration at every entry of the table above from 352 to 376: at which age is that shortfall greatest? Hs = 354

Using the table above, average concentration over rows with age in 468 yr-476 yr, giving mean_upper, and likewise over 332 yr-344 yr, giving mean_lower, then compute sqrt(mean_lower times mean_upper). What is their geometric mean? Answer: 3.9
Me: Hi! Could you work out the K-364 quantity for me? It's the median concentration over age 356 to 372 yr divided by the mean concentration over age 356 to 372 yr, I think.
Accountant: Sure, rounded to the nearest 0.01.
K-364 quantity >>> 1.00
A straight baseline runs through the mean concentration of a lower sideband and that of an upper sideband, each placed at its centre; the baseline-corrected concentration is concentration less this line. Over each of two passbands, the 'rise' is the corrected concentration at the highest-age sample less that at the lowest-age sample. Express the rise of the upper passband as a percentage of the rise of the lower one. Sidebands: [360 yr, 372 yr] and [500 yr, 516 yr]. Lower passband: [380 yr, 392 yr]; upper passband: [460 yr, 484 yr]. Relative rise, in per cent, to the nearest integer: -268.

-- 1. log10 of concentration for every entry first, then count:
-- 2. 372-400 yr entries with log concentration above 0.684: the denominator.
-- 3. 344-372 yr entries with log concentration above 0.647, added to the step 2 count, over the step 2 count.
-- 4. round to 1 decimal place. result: 3.5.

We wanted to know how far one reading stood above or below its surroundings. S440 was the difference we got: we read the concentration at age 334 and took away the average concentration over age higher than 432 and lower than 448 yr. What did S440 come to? -1.3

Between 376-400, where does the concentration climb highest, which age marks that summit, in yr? 382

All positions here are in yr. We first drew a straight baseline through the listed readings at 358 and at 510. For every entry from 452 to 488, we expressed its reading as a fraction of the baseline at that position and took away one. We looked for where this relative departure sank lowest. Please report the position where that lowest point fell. 462 yr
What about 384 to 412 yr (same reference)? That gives 394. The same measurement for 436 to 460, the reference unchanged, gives 458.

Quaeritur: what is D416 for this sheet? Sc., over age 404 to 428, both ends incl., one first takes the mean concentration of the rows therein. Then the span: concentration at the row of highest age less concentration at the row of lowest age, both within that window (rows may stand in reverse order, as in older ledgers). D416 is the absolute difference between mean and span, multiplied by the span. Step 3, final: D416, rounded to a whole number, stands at -1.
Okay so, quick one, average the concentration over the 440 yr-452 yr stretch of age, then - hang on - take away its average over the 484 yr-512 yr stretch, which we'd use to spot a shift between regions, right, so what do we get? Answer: 0.23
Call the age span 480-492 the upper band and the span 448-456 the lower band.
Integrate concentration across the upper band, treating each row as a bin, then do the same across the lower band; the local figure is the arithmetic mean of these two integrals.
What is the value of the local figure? 47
